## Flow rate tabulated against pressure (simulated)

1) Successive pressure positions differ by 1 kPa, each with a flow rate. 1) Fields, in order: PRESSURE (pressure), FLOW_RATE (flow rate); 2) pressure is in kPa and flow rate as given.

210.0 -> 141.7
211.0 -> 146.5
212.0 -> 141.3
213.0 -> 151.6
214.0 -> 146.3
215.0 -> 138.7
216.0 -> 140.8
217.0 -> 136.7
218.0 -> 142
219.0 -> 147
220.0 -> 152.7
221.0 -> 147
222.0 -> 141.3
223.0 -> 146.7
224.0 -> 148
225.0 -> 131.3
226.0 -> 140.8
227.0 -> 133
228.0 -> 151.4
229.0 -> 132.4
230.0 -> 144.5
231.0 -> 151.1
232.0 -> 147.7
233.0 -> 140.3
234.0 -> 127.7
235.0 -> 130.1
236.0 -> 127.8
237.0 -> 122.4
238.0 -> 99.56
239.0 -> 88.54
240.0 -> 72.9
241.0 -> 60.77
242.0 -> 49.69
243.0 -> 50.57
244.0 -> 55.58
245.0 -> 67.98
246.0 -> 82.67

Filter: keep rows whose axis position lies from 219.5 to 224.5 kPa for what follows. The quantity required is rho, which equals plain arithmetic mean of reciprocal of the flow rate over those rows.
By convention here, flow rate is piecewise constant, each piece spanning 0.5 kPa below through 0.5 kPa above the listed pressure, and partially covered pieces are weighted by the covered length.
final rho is 0.0068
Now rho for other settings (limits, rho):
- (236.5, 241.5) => 0.0119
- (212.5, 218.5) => 0.0070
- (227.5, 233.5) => 0.0069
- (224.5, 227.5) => 0.0074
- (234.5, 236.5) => 0.0078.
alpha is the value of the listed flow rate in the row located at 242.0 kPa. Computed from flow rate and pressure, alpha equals 49.69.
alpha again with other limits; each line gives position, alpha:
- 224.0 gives 148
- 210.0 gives 141.7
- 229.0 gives 132.4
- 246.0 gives 82.67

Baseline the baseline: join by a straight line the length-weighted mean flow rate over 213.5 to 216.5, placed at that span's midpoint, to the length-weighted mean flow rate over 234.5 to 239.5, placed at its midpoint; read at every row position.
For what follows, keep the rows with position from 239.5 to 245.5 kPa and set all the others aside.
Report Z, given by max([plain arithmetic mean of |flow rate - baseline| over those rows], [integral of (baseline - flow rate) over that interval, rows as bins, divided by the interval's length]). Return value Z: 47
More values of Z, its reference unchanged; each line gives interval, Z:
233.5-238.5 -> 12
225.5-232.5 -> 19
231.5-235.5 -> 18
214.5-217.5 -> 2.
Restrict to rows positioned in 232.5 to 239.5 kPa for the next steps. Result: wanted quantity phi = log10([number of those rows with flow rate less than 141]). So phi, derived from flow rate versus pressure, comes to 0.85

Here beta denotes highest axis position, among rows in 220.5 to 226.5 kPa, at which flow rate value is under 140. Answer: 225.0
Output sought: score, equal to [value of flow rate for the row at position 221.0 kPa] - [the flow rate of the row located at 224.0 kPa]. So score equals -1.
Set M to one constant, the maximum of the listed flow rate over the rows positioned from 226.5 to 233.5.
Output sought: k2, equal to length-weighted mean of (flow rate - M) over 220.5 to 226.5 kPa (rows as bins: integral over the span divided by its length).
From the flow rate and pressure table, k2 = -9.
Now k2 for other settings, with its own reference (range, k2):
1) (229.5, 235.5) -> -11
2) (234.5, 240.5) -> -45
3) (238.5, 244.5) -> -88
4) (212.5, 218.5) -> -9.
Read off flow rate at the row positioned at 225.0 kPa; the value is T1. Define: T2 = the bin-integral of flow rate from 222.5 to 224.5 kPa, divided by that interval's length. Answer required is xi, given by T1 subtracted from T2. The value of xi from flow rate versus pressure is 16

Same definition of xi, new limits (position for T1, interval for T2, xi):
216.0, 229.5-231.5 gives 7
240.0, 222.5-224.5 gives 74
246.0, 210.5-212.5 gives 61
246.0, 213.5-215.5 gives 60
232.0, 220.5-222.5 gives -4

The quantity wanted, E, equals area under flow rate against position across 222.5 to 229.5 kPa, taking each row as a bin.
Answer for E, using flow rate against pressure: 984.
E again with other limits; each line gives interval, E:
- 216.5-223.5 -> 1013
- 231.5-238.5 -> 896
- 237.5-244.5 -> 478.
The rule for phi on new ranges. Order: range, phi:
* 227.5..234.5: 0.48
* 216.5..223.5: 0.00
